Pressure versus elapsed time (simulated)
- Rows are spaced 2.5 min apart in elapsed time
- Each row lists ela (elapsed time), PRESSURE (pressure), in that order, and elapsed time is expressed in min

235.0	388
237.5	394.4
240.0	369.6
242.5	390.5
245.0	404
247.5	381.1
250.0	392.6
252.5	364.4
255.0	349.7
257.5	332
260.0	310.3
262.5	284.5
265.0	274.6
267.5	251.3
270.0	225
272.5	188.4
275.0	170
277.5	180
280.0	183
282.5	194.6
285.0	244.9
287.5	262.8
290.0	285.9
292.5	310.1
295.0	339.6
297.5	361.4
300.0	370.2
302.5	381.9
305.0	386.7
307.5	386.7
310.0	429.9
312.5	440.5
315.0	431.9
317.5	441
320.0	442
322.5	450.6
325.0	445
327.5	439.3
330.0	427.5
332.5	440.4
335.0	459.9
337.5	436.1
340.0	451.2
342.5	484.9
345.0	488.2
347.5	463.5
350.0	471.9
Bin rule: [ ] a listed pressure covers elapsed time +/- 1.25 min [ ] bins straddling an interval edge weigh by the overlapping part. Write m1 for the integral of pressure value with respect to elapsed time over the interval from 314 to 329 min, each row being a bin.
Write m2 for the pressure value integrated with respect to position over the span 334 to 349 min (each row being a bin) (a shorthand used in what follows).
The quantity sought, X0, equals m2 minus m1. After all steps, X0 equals 339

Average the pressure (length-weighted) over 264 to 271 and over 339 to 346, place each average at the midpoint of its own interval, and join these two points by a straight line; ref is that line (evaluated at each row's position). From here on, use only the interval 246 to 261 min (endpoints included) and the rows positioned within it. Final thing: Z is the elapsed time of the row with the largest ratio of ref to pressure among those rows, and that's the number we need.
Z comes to 260.0 min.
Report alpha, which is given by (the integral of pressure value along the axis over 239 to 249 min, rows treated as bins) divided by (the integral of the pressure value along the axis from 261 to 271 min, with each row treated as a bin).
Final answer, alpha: 1.48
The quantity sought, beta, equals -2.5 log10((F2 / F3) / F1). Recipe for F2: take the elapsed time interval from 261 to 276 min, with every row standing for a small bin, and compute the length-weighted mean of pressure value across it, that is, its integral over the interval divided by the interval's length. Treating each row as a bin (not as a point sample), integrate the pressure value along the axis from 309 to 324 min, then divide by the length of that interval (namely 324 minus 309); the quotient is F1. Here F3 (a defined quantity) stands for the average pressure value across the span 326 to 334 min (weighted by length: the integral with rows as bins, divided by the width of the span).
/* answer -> 7.3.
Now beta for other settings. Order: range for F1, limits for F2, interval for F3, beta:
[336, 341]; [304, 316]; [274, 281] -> 5.7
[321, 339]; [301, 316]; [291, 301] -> 6.4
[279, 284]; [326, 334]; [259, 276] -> 5.1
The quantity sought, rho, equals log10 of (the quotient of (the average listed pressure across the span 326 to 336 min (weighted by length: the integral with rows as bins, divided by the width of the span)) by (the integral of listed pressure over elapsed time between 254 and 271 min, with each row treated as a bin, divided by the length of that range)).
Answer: 0.2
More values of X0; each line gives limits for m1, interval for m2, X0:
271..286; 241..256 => 2813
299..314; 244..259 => -469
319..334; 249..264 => -1562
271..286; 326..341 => 3737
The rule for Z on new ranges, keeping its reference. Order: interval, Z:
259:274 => 272.5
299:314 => 307.5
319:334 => 330.0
